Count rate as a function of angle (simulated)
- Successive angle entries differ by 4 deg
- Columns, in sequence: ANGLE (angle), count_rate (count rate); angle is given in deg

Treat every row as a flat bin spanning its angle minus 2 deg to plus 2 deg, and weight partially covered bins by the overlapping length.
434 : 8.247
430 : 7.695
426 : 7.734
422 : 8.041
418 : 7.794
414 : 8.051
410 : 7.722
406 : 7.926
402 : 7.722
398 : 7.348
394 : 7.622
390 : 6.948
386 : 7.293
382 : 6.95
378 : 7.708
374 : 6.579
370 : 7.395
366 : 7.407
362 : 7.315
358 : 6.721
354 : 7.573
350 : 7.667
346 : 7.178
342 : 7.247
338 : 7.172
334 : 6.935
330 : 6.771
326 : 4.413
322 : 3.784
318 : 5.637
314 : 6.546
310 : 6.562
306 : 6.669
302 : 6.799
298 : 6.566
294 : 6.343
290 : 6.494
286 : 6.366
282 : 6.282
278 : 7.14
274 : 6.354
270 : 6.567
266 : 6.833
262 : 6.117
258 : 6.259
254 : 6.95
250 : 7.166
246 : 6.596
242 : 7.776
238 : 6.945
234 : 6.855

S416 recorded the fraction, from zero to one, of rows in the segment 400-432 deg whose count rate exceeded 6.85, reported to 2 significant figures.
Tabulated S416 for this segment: 1.0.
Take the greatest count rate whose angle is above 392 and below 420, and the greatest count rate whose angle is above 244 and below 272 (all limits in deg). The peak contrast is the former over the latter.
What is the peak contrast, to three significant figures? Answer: 1.12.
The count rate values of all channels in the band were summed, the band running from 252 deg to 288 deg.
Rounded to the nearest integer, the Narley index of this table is 59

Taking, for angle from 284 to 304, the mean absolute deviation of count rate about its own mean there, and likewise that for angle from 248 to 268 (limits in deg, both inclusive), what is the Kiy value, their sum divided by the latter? 1.4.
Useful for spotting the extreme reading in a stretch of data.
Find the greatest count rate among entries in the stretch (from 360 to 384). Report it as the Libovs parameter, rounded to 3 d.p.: 7.708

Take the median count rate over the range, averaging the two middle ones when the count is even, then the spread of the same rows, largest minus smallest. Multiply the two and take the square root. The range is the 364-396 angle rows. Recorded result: 2.88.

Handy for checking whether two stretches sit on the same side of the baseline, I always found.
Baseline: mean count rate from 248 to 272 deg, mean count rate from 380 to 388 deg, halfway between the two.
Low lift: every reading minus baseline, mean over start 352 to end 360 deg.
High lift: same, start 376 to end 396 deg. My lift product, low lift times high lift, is 0.1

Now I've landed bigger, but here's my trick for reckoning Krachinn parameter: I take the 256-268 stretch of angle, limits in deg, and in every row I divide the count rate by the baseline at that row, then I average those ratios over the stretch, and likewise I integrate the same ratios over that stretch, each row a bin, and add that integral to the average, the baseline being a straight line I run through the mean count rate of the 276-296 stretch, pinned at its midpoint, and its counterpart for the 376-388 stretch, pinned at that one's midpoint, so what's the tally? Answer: 13.2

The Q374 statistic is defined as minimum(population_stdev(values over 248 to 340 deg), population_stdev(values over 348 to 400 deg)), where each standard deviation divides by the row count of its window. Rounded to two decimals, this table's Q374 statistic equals 0.35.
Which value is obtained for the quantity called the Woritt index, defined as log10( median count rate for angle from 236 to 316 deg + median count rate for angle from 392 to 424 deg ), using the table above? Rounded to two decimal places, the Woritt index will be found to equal 1.16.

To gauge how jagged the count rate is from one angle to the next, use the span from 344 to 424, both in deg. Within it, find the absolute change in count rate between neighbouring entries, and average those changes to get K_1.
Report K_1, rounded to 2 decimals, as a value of 0.43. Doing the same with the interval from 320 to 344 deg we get 0.69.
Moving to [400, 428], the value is 0.26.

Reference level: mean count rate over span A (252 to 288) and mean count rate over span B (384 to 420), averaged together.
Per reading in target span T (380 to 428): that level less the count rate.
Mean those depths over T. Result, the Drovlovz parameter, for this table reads -0.5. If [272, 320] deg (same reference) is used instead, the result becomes 0.6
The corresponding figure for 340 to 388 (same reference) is -0.2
